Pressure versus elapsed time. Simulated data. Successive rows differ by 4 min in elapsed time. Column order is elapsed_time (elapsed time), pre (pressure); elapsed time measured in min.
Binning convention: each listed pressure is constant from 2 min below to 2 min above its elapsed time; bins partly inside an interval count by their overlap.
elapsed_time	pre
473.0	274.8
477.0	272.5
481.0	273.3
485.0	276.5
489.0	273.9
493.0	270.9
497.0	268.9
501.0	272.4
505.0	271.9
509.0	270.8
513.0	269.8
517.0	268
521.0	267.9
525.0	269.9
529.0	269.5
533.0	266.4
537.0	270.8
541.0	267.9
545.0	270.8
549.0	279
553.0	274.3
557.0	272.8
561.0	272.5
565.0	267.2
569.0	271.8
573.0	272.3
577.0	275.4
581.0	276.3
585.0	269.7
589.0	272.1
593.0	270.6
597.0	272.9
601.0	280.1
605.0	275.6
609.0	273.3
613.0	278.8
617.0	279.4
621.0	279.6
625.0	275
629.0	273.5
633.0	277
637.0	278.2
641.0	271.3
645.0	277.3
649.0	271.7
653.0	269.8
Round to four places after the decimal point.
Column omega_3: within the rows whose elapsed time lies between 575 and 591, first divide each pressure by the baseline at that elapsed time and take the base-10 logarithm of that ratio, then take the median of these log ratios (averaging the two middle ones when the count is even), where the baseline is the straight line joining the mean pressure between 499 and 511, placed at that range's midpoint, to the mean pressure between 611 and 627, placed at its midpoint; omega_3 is -0.0038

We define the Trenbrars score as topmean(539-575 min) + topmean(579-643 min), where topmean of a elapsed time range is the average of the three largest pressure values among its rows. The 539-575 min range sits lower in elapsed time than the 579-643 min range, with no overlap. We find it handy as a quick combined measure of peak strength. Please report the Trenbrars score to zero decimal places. 555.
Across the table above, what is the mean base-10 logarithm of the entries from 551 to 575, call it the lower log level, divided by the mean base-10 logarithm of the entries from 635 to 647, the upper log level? 0.998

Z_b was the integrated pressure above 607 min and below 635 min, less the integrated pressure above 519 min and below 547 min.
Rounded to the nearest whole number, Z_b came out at 214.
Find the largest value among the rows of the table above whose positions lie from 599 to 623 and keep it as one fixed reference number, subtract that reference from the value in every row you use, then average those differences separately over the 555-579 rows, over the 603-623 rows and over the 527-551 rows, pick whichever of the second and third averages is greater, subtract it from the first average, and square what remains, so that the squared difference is 29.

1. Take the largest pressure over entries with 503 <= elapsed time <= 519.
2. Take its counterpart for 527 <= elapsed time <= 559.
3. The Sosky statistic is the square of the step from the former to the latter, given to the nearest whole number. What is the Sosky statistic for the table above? 50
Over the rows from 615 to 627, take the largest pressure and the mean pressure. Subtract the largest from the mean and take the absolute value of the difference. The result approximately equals 1.6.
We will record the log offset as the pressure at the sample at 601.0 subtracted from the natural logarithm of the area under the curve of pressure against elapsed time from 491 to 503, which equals -272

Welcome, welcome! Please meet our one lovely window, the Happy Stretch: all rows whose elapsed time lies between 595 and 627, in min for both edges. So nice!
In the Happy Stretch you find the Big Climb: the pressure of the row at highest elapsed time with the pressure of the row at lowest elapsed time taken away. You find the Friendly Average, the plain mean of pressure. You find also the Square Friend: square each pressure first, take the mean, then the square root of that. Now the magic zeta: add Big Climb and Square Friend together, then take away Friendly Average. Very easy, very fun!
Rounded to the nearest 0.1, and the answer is 2.1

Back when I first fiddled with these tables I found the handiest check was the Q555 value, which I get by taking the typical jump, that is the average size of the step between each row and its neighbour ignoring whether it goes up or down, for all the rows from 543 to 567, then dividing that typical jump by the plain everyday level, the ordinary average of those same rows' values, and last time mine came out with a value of 0.0147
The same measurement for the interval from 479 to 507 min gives 0.0091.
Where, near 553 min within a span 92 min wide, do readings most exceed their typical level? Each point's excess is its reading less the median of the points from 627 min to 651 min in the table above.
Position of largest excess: 549.0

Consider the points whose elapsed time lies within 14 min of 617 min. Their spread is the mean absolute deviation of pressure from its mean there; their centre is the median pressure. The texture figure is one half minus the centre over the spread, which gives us -114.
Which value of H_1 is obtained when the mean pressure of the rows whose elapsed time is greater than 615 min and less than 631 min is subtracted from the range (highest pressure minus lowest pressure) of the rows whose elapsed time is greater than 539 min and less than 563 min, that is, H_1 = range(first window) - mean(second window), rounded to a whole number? -266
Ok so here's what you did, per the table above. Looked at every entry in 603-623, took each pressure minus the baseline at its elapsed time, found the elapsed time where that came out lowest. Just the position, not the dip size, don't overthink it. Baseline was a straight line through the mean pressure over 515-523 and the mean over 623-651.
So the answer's 609.0 min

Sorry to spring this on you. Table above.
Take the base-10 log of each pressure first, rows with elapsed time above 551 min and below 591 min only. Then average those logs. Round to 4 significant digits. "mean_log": 2.435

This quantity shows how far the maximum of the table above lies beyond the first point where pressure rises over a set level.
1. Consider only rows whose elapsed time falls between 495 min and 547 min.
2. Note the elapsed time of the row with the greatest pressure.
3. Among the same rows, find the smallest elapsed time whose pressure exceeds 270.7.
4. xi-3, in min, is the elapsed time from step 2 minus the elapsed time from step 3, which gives 0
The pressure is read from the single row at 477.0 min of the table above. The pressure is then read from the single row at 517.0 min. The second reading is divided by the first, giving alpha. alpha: 0.98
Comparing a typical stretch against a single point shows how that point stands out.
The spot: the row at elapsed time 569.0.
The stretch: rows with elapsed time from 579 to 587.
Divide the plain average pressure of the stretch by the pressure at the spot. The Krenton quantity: 1.00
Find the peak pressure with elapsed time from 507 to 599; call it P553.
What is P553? 279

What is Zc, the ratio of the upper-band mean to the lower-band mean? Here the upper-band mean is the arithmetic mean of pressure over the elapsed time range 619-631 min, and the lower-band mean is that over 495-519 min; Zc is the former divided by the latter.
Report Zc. 1.02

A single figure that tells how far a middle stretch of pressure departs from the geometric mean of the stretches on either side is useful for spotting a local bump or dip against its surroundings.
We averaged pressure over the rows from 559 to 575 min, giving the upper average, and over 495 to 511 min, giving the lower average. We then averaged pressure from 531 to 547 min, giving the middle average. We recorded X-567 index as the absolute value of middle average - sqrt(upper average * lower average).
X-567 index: 2.0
